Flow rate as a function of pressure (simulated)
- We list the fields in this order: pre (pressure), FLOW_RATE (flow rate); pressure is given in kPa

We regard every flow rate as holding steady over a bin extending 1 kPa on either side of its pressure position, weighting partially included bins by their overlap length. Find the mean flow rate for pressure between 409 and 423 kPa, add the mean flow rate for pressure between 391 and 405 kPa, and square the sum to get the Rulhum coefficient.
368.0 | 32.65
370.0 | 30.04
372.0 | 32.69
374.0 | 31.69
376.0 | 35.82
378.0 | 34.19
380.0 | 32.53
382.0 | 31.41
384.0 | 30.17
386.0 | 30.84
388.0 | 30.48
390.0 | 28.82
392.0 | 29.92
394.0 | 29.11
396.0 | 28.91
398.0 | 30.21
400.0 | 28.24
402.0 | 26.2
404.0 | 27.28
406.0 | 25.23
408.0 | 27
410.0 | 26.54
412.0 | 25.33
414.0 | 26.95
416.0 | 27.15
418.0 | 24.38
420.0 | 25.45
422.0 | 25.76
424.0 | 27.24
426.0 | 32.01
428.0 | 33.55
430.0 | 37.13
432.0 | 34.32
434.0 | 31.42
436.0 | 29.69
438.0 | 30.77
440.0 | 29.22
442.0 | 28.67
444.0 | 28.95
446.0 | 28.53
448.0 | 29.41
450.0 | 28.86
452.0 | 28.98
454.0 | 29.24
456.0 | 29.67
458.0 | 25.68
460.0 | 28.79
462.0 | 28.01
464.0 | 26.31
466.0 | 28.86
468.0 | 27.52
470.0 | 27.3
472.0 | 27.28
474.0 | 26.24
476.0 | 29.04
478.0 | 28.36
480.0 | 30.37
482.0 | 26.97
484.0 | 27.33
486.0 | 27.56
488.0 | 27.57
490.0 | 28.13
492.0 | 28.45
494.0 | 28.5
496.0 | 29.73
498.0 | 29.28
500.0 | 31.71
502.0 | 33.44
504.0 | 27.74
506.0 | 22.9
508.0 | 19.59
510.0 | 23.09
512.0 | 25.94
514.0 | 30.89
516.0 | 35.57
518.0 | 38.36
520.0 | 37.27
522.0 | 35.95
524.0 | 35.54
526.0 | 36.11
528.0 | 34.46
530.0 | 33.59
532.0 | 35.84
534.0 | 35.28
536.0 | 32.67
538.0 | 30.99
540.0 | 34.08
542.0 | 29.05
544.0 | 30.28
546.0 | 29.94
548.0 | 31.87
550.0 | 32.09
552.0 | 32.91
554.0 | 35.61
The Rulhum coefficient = 2969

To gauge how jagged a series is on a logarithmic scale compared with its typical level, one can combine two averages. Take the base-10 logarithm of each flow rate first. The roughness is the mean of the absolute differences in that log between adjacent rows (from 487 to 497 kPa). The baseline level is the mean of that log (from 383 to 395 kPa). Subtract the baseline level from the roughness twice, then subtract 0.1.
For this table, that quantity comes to -3.04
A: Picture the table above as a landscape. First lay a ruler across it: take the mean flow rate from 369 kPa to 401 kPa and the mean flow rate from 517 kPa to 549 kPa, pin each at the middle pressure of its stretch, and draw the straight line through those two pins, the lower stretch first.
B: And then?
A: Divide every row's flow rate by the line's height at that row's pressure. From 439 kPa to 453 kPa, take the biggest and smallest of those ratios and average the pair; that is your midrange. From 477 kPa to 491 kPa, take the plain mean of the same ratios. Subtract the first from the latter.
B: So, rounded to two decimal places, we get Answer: -0.05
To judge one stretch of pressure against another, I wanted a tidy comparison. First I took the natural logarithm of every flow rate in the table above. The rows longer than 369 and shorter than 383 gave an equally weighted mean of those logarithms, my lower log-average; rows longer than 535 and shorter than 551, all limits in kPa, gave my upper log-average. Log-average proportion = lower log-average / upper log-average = 1.01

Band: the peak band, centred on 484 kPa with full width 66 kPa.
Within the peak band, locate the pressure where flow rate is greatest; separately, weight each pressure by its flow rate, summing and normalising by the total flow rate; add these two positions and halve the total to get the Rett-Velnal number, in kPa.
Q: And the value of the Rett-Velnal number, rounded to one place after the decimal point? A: 500.0 kPa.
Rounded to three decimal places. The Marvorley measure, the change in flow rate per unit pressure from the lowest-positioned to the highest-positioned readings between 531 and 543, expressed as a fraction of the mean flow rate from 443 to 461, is -0.024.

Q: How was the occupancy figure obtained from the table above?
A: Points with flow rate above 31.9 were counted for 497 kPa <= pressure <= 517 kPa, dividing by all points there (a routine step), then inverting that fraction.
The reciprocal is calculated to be 5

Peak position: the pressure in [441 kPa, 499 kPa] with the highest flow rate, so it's 480.0 kPa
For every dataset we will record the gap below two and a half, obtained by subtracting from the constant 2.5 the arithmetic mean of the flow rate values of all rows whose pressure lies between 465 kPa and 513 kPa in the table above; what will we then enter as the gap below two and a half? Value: -25.1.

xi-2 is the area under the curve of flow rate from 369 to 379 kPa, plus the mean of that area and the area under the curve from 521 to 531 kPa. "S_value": 669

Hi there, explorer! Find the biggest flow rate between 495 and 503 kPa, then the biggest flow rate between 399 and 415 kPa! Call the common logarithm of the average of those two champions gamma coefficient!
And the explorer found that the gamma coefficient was 1.489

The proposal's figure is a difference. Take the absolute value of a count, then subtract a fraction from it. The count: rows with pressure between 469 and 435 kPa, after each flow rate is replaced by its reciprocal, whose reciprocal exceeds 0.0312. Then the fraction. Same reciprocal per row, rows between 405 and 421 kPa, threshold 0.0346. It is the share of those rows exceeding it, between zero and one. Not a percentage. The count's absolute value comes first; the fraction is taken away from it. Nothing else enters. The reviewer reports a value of 16.0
